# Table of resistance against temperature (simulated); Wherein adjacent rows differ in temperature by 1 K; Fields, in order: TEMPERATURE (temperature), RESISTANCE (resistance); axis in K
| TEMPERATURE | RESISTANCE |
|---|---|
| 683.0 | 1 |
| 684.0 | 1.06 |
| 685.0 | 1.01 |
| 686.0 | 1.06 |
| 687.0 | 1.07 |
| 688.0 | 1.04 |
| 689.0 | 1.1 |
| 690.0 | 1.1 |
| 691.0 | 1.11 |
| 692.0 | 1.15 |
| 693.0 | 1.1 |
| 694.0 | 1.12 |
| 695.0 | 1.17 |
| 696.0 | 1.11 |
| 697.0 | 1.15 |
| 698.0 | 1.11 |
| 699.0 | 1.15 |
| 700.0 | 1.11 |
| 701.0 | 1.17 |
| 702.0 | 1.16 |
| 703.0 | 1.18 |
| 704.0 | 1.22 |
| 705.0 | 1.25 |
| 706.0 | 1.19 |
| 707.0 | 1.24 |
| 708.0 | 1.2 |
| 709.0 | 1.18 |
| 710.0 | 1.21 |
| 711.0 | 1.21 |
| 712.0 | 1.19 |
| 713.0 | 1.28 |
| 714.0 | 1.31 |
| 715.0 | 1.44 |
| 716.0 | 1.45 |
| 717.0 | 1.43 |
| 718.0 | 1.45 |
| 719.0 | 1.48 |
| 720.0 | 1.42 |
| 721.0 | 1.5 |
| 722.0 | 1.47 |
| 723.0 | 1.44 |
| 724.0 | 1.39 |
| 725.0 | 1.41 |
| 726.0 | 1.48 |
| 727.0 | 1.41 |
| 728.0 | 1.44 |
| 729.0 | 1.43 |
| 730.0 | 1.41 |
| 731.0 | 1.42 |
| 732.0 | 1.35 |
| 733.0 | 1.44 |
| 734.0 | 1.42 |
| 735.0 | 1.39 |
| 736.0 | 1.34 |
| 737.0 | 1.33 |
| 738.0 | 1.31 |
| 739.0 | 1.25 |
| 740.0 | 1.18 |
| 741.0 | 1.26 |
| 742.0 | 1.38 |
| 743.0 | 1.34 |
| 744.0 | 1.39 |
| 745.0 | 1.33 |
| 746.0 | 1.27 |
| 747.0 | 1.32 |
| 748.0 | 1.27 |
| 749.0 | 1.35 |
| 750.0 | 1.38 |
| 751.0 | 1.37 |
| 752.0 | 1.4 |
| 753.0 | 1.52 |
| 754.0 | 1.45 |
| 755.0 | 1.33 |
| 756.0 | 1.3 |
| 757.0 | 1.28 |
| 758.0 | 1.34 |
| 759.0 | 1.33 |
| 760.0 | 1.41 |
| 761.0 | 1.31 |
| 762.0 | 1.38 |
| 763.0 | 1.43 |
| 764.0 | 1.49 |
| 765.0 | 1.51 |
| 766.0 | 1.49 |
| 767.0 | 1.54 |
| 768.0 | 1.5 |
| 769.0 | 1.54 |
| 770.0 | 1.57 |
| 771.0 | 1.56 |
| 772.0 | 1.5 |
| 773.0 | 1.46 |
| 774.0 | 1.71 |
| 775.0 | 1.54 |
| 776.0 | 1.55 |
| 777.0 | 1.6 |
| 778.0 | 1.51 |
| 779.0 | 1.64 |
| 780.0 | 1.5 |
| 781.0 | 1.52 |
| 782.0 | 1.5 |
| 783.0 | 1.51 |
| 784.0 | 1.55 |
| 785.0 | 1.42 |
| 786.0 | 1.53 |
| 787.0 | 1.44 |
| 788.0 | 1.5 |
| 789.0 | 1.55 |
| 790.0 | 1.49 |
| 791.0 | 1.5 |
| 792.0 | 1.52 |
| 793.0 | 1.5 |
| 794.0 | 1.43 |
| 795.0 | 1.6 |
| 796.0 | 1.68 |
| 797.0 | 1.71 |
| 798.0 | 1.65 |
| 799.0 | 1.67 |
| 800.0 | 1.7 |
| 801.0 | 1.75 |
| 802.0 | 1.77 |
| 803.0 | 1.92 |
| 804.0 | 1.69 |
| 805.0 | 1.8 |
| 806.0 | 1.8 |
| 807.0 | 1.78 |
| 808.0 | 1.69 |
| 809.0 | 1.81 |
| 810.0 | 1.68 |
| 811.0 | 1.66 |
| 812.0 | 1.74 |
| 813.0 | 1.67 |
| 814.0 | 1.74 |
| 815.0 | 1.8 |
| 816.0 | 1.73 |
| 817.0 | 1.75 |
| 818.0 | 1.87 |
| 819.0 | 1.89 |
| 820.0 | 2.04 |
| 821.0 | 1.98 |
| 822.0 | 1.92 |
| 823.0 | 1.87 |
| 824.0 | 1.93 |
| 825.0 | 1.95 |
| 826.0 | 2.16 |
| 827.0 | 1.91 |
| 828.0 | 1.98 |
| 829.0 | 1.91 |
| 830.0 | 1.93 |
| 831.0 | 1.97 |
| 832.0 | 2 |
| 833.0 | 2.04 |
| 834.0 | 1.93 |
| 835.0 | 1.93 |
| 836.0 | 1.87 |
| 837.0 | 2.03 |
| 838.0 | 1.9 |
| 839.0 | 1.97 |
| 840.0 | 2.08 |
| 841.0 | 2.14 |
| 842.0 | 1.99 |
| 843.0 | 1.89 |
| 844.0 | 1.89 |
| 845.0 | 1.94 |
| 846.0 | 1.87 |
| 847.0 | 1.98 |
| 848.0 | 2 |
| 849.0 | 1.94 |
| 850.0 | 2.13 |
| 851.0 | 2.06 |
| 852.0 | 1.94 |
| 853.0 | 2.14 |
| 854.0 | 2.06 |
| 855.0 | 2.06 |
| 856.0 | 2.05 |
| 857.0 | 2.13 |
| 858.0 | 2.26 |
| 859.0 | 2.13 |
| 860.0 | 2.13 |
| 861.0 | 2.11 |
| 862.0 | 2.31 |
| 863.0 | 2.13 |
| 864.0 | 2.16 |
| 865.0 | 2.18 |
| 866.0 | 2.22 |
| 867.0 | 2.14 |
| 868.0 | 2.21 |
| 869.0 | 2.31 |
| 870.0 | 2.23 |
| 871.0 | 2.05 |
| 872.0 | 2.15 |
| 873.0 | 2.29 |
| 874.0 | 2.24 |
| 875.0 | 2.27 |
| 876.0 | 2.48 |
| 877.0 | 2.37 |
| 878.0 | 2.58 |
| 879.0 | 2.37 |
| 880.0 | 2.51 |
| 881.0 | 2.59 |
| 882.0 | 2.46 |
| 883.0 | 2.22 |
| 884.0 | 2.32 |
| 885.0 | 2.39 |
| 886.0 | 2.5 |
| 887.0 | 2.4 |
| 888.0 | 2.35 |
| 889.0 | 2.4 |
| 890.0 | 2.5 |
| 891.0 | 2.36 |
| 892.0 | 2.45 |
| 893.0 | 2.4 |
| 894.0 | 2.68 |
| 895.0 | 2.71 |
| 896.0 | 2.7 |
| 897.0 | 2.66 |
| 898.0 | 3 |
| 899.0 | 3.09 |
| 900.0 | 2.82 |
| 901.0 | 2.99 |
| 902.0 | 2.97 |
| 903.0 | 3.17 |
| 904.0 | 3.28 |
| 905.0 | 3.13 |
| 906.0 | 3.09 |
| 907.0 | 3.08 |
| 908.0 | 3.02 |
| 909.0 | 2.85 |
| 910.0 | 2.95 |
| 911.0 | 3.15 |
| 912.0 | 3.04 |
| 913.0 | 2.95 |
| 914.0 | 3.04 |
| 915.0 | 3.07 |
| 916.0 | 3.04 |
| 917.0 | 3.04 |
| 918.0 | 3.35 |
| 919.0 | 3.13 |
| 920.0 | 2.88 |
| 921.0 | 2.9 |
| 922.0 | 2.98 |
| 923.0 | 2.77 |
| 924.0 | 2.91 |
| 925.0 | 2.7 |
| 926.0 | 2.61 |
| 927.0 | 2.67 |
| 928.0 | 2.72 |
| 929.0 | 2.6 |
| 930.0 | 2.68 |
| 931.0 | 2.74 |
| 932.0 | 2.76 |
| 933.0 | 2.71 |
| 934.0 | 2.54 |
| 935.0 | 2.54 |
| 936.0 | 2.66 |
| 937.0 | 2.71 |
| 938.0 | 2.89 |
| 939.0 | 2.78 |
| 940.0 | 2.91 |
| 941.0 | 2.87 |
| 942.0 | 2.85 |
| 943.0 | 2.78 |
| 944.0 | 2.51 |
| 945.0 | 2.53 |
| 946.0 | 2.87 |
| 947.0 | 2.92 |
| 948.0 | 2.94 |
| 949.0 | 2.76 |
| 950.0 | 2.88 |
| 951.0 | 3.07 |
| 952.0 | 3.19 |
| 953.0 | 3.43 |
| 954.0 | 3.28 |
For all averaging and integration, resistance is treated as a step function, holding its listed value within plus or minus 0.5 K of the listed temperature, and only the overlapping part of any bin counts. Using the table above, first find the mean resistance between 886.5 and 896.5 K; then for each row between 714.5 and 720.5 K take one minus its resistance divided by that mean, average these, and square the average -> 0.18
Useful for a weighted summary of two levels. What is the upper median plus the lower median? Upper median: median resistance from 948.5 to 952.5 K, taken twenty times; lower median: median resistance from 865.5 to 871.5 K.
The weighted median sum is 62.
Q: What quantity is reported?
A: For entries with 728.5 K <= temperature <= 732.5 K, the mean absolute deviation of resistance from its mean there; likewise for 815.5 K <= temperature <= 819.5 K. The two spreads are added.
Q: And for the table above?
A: 0.096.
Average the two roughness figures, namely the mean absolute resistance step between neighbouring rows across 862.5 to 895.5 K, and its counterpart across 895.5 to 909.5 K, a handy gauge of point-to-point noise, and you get 0.12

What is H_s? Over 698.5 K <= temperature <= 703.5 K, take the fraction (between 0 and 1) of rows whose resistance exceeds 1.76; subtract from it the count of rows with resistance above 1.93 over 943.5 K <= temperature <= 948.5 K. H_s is -5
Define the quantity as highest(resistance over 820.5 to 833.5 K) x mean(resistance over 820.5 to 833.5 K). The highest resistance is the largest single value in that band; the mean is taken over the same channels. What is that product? 4.2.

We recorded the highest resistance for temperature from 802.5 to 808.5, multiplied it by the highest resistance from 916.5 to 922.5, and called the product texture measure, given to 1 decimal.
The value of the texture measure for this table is 6.4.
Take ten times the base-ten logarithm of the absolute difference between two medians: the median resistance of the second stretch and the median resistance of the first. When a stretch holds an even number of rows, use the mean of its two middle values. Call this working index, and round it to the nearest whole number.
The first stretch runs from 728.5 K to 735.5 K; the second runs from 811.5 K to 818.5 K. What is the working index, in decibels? -5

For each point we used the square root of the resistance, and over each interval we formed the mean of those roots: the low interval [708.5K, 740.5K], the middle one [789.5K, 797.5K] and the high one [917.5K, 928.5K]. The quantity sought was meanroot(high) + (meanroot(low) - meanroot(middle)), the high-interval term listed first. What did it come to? 1.62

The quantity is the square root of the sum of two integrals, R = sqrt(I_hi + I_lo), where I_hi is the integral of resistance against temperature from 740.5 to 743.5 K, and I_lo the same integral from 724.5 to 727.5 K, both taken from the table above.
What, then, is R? 2.9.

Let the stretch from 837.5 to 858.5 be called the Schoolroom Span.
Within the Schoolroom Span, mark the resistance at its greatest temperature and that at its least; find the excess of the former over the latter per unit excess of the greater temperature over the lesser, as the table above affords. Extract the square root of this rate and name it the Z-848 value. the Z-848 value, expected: 0.13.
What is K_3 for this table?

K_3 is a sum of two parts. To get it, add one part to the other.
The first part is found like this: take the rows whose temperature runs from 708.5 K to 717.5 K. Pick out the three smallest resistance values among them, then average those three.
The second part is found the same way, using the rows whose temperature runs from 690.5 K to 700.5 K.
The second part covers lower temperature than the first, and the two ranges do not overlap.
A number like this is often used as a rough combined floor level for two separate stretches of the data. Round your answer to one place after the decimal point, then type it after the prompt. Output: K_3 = 2.3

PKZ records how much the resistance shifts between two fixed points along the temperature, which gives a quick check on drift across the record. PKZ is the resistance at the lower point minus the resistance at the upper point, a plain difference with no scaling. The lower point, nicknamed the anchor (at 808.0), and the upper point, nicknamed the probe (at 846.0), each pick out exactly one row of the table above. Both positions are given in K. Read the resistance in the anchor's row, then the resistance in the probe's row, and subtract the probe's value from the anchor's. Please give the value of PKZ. -0.18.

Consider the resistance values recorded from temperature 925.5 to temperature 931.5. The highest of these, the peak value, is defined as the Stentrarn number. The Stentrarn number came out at 2.74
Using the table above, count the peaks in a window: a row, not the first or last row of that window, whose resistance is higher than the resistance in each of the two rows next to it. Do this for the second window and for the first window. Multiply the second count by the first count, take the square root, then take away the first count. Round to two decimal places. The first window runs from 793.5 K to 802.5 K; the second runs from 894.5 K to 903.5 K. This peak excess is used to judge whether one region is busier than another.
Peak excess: 0.41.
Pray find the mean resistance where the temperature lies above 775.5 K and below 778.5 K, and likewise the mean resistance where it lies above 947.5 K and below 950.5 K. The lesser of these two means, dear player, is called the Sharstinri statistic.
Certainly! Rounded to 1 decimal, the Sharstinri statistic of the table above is 1.6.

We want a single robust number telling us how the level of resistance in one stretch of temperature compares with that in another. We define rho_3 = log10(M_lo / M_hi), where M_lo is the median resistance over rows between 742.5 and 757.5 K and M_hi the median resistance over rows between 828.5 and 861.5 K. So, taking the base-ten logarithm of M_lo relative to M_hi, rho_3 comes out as -0.17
